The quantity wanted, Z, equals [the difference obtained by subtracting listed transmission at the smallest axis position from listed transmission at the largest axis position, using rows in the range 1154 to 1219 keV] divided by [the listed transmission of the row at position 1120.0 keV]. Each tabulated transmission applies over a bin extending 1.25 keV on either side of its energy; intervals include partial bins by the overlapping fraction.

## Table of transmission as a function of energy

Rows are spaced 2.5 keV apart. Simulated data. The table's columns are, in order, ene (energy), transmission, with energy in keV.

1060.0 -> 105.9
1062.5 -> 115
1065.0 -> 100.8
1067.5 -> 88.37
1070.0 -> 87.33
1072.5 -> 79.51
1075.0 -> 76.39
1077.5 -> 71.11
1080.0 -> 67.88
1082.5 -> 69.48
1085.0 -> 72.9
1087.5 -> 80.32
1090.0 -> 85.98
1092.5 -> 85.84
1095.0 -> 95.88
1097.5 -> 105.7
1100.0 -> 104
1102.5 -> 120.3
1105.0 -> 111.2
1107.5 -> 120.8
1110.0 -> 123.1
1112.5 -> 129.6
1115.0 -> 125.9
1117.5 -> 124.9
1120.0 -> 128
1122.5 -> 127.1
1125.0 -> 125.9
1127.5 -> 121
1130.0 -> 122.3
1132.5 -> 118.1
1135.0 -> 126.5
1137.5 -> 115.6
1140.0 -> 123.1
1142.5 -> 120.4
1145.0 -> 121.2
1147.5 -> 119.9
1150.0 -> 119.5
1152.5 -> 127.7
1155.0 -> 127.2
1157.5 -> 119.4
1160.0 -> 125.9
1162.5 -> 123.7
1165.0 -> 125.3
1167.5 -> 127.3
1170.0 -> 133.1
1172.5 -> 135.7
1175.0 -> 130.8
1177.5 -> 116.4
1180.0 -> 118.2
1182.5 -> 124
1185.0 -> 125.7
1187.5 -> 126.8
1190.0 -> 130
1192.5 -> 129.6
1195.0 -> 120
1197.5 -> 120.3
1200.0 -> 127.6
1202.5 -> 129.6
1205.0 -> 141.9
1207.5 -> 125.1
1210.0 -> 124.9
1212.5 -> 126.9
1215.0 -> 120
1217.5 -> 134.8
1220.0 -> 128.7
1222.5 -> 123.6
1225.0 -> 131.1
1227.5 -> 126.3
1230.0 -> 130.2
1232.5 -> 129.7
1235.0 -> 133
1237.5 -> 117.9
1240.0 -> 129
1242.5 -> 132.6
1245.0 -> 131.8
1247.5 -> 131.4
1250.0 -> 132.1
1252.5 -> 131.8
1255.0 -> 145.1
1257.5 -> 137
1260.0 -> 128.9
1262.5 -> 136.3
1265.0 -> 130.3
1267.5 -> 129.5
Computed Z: 0.06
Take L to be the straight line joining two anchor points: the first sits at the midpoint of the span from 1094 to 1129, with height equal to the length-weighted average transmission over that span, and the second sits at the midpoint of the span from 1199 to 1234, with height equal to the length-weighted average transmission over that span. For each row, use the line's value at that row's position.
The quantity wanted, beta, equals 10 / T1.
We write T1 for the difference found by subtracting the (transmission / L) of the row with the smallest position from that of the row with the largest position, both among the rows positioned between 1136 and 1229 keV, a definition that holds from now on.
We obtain 458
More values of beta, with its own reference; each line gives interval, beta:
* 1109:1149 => -181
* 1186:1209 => -360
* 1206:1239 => -132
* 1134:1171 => 383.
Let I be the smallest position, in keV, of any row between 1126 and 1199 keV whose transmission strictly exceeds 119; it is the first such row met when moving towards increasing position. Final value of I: 1127.5 keV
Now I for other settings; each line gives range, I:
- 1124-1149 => 1125.0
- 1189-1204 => 1190.0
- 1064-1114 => 1102.5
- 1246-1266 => 1247.5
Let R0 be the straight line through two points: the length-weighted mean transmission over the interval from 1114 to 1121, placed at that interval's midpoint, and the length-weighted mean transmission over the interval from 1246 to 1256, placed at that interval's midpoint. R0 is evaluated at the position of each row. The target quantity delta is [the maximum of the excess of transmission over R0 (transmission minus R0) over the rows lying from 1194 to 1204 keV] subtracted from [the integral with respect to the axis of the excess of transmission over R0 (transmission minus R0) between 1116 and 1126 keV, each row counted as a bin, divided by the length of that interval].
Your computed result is 2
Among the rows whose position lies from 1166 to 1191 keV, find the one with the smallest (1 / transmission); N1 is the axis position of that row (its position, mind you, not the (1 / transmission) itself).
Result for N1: 1172.5 keV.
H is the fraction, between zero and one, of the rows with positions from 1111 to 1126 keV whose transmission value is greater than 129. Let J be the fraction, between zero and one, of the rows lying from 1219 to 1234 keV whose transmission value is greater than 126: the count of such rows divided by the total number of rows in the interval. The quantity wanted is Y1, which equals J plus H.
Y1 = 1.0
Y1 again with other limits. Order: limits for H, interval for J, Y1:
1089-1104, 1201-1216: 0.5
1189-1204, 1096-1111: 0.5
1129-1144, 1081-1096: 0.0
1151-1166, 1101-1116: 0.2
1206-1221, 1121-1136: 0.5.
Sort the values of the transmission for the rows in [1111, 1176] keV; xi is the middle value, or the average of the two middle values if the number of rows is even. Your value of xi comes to 126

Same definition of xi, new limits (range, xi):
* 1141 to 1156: 121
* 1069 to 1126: 104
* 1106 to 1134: 125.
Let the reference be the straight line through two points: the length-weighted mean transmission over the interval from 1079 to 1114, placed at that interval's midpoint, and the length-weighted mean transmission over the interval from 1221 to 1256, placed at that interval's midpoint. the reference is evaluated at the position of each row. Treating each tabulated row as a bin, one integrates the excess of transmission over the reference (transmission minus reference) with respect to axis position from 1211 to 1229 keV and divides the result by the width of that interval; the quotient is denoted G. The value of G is 1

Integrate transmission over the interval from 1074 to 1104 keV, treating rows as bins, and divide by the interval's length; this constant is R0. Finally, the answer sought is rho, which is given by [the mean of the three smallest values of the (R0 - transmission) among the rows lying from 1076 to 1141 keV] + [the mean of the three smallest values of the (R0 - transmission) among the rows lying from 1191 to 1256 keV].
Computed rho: -95.6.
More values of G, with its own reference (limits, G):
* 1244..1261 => 1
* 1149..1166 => 12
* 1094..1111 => 12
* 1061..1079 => -4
